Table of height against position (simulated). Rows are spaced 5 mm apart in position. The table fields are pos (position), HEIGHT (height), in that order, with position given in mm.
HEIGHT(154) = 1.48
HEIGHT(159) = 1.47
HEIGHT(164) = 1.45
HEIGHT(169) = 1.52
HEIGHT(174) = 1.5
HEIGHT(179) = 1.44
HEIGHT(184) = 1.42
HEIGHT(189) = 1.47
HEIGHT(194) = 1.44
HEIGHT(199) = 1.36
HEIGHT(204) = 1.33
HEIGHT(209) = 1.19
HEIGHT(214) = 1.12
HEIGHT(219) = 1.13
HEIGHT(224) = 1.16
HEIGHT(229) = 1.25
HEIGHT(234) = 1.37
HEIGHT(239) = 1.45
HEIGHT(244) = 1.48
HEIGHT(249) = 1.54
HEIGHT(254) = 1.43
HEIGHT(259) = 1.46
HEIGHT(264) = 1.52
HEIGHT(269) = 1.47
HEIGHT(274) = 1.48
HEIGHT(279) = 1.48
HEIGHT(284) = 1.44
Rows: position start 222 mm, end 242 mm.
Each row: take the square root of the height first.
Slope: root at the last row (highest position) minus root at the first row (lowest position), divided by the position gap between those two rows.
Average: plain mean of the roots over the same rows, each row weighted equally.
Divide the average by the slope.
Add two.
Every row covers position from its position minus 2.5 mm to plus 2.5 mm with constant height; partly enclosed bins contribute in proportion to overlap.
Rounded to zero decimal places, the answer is 137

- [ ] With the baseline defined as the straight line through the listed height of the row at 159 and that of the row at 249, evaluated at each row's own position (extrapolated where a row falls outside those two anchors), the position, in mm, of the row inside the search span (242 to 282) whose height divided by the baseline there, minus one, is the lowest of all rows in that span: 254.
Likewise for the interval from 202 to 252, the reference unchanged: 214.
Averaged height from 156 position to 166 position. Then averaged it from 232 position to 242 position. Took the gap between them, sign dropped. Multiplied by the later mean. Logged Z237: 0.07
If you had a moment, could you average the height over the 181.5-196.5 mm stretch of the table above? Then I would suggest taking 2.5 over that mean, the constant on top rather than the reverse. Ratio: 1.73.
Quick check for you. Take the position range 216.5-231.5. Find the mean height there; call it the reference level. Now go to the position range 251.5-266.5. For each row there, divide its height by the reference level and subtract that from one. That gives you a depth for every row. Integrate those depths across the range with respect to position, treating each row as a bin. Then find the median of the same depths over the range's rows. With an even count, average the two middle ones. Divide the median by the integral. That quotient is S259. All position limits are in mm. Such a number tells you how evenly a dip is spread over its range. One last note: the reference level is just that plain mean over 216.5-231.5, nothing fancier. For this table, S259 0.064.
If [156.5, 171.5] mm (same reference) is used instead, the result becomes 0.064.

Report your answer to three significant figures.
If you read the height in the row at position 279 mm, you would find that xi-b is 1.48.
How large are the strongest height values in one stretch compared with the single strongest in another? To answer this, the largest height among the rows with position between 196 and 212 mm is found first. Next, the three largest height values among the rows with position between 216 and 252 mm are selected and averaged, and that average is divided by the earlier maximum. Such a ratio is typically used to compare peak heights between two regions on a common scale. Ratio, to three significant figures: 1.10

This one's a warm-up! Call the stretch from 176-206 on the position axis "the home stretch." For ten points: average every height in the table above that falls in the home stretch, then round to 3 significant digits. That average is 1.41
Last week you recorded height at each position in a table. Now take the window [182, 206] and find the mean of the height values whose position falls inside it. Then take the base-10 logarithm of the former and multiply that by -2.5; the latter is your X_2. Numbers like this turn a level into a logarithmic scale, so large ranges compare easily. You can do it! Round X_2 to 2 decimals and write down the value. -0.37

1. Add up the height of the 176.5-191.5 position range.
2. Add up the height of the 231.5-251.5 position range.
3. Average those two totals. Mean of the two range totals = 5.1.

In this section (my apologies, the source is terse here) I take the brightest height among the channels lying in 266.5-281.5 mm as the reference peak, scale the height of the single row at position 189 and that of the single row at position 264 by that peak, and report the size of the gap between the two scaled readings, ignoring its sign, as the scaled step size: 0.034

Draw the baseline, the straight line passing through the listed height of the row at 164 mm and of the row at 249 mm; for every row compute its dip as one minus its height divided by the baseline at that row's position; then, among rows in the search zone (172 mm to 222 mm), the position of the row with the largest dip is 214 mm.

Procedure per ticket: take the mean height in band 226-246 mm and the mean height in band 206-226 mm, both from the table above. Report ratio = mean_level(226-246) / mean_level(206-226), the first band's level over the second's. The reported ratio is 1.2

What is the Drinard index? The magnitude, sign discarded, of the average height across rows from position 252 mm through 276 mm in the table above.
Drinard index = 1.47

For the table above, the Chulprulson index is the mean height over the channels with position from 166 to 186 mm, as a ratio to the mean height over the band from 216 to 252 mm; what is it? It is 1.10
